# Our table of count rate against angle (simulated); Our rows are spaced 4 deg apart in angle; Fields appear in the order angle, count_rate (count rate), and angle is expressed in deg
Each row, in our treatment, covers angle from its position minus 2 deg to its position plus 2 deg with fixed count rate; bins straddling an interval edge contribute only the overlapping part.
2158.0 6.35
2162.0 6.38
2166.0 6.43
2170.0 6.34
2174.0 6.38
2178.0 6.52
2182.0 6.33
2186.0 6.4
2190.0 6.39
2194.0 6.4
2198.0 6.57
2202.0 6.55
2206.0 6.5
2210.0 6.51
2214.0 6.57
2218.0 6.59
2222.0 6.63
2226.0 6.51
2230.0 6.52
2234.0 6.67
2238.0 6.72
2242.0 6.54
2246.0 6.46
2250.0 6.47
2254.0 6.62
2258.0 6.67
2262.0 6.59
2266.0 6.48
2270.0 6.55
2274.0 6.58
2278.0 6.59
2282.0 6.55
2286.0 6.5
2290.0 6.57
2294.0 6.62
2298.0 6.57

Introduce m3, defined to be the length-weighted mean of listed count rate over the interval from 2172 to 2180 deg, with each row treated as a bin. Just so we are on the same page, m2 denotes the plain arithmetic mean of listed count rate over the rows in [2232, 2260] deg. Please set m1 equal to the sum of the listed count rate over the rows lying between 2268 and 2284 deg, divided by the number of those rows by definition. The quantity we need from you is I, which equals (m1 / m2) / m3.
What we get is 0.154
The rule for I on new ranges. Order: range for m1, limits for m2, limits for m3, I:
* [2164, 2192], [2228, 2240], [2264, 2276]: 0.147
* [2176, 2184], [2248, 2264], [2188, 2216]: 0.150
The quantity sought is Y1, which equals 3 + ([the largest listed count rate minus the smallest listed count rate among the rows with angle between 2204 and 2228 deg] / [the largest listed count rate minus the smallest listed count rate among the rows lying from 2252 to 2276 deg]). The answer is 3.68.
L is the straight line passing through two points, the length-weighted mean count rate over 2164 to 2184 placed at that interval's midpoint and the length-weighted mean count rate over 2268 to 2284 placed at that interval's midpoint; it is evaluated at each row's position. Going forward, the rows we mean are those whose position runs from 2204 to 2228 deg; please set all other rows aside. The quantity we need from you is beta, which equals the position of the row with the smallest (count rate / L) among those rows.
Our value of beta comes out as 2226.0 deg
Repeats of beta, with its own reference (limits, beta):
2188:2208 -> 2190.0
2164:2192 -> 2182.0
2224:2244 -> 2226.0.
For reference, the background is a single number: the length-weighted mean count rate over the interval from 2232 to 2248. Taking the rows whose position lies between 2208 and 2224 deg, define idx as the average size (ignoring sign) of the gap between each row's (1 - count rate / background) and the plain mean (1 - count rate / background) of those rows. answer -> 0.005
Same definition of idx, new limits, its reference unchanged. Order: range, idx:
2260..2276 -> 0.005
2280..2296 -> 0.005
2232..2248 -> 0.015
